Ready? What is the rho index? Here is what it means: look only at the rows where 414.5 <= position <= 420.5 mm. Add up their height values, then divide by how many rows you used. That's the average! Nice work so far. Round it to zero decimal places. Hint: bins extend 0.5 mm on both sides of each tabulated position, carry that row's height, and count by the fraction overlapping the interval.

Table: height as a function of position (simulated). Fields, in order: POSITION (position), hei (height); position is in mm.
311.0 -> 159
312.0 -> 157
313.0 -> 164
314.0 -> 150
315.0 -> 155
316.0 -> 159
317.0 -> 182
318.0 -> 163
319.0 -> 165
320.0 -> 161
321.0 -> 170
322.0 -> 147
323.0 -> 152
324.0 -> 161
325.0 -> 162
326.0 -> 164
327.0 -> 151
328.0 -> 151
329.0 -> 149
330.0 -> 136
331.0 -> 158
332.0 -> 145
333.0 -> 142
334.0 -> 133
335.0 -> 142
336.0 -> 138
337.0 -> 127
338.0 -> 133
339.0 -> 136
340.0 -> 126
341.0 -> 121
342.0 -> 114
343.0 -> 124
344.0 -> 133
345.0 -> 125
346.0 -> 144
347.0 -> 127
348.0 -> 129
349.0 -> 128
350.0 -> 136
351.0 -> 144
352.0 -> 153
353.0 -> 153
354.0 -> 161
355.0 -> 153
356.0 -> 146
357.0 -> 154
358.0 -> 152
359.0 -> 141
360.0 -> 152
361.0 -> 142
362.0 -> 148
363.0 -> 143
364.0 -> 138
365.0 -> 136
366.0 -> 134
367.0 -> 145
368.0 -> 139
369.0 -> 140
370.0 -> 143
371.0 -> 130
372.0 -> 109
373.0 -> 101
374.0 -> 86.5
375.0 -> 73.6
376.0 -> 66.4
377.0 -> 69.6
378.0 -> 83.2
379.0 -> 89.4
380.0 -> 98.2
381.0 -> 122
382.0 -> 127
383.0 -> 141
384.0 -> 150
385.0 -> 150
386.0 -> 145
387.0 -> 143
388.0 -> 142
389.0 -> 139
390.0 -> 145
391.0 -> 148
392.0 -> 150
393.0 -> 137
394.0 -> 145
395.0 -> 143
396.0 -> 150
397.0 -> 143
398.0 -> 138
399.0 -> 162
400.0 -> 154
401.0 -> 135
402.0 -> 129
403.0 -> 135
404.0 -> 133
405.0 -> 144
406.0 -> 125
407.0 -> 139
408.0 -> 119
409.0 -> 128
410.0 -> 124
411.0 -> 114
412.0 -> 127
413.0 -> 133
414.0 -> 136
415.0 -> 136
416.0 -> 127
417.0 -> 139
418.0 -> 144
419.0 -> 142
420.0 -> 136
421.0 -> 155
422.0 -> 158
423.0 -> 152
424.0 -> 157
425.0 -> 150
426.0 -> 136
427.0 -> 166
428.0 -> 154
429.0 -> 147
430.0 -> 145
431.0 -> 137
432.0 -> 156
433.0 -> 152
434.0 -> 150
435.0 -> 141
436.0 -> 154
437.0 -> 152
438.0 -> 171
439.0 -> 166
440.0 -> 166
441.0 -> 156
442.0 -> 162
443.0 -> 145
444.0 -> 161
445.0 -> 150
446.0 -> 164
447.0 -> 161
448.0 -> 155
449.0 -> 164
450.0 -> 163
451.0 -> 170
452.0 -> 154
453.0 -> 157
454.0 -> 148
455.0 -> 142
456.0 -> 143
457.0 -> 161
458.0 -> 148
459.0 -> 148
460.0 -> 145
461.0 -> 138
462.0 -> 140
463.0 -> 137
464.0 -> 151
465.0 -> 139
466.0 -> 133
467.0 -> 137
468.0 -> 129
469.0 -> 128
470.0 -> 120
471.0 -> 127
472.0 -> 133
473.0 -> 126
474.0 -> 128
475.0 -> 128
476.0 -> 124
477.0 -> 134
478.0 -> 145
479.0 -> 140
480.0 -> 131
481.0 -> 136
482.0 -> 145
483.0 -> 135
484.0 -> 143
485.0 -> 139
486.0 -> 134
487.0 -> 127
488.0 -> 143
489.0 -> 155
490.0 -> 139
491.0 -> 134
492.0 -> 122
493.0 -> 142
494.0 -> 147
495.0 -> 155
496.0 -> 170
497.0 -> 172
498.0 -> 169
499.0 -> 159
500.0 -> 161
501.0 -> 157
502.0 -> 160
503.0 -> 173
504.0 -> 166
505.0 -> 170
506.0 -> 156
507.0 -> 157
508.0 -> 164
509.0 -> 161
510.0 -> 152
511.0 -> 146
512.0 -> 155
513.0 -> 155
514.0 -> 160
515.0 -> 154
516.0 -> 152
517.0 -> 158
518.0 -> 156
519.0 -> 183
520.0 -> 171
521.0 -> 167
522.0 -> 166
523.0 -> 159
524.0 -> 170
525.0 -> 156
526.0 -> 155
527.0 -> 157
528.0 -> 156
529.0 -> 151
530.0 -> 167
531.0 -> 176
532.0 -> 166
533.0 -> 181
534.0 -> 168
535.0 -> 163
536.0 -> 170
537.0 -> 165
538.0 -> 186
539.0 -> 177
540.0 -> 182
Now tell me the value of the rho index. 137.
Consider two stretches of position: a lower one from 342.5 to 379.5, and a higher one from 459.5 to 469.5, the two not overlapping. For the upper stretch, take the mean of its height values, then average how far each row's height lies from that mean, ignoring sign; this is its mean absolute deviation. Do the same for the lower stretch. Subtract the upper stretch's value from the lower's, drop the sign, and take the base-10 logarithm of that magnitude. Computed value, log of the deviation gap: 1.2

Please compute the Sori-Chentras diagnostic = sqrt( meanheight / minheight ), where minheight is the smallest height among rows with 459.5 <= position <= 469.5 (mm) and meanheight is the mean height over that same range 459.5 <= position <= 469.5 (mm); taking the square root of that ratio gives 1.04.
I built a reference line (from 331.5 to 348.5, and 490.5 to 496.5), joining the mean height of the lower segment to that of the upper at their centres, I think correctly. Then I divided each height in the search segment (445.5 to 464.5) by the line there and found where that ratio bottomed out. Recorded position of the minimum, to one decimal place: 463.0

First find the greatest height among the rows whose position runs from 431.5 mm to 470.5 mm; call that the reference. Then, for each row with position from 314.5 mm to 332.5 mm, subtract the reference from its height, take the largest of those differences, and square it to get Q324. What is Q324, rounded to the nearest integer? 121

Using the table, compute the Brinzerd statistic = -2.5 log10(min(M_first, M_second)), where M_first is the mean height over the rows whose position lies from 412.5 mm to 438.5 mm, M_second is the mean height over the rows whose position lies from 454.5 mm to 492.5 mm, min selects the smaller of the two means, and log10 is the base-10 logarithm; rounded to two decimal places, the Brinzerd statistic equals -5.34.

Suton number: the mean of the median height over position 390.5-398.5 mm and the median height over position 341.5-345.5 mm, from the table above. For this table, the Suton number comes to 134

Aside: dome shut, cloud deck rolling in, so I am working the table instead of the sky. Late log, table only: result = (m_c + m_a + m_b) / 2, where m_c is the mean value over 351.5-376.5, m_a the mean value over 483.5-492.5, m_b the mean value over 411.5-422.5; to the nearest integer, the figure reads 205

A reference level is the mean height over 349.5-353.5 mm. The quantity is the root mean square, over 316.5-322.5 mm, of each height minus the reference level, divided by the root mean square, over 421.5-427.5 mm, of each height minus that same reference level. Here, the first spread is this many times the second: 1.8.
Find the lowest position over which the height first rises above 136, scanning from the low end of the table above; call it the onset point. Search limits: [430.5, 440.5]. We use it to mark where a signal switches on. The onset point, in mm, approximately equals 431.0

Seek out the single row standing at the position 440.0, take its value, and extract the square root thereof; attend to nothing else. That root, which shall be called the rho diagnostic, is 12.9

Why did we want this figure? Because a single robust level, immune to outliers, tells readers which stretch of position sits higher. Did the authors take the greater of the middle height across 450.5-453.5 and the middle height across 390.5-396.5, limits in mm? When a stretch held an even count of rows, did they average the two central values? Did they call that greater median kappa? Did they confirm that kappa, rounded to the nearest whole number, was 157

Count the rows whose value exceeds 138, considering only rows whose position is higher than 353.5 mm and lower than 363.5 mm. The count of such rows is 10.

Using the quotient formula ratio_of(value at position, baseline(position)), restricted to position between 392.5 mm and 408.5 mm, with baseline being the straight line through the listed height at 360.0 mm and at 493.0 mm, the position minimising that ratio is 408.0 mm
